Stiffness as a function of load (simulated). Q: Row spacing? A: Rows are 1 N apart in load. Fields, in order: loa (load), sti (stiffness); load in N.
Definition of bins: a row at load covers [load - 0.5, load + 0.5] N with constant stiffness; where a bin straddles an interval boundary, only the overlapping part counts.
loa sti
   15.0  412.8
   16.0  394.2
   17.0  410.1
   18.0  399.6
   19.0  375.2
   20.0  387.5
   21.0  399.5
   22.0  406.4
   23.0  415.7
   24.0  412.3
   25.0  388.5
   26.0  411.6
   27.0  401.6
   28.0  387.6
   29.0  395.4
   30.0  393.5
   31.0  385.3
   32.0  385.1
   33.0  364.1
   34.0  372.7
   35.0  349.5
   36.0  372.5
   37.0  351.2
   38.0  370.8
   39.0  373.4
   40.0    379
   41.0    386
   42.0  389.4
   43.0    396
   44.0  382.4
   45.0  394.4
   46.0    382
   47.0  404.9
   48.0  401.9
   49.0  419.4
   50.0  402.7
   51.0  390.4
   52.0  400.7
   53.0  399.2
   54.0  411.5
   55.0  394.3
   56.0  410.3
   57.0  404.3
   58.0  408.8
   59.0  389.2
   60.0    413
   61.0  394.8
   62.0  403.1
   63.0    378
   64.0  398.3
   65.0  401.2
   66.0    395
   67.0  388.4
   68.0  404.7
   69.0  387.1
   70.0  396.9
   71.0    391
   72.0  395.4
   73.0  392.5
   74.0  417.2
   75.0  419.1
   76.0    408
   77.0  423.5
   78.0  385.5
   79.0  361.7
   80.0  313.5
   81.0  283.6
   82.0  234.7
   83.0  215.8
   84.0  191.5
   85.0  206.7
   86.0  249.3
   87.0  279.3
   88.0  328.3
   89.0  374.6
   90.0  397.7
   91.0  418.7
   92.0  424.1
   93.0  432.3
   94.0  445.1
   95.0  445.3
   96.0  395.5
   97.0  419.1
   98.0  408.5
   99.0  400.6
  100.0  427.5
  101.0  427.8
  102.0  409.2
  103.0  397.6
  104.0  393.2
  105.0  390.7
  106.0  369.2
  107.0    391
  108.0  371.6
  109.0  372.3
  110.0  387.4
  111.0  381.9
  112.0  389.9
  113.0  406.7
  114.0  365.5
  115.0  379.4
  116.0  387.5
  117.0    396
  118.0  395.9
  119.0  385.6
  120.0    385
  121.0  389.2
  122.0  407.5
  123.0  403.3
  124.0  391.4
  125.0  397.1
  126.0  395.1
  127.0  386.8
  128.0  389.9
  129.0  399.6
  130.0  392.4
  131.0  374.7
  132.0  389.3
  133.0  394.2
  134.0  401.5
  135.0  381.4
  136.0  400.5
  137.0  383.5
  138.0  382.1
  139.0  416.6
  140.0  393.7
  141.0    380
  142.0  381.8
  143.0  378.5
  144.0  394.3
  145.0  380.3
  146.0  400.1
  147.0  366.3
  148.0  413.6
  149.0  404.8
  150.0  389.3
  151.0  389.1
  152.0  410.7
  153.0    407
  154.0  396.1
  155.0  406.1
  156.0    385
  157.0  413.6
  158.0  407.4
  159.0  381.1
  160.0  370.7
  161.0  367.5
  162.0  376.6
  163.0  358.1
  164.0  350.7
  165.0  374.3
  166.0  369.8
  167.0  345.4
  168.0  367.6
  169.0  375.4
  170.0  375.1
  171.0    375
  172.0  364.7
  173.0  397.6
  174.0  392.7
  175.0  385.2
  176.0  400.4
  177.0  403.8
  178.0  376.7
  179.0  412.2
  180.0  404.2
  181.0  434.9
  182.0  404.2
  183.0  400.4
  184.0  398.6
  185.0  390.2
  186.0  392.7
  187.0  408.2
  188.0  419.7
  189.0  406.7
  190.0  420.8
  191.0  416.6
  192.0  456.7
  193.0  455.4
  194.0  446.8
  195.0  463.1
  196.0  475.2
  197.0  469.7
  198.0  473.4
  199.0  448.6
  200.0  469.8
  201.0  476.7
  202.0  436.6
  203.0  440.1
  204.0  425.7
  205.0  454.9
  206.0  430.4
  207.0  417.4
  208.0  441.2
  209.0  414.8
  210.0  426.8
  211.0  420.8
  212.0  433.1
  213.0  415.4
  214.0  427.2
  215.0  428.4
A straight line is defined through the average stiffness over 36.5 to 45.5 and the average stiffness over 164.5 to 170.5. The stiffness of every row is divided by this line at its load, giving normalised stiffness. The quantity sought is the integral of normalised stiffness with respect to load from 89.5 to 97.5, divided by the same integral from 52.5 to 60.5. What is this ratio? 1.06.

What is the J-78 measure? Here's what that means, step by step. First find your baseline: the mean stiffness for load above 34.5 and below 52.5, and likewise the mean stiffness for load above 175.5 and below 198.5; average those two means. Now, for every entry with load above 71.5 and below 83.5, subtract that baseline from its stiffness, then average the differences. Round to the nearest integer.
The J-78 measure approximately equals -50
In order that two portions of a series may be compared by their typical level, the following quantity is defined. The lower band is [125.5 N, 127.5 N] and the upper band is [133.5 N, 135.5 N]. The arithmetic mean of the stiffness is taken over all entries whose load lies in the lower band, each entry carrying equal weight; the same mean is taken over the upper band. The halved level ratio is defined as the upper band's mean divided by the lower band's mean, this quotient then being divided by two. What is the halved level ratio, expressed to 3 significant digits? 0.501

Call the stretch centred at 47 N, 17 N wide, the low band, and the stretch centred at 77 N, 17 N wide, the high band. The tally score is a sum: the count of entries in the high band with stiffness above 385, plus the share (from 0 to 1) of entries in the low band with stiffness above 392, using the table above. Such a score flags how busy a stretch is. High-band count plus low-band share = 11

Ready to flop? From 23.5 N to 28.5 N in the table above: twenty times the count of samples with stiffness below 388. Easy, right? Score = 20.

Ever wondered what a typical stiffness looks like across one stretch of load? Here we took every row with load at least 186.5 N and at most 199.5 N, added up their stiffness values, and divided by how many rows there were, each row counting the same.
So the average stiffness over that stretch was 443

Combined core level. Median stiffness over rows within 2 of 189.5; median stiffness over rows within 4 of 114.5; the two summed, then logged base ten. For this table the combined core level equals 2.91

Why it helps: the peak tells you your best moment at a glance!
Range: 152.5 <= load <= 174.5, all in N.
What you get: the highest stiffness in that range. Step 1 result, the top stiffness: 413.6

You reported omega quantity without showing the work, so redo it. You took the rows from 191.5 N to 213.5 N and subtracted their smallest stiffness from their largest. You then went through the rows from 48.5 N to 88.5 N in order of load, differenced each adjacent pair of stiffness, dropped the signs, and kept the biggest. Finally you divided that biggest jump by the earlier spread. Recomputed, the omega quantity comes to 0.79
